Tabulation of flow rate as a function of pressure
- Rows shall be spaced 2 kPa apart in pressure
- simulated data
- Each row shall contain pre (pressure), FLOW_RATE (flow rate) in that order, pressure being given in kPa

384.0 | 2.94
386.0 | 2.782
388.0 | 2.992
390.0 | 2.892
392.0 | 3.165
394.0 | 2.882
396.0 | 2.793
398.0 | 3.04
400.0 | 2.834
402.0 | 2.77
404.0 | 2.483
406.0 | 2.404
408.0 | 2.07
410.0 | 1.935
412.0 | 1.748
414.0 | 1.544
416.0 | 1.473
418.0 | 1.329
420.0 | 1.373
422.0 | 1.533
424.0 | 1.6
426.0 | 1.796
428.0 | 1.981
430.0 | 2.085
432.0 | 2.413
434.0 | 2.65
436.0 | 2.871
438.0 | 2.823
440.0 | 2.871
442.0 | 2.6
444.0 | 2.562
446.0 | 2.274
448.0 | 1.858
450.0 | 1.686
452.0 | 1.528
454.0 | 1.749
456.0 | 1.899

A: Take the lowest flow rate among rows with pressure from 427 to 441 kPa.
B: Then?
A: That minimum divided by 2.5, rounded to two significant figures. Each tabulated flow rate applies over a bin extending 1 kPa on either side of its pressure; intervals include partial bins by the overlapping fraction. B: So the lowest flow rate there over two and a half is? 0.79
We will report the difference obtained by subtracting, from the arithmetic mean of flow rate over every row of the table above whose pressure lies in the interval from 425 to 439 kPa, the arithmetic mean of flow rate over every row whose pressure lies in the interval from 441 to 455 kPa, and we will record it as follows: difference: 0.3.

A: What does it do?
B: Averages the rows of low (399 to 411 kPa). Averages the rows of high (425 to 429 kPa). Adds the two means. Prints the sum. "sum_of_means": 4.30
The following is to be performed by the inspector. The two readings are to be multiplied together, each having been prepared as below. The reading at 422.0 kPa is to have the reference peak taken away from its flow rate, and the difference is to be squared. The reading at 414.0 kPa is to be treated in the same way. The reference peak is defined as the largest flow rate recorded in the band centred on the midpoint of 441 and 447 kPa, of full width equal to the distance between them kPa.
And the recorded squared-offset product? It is 1.27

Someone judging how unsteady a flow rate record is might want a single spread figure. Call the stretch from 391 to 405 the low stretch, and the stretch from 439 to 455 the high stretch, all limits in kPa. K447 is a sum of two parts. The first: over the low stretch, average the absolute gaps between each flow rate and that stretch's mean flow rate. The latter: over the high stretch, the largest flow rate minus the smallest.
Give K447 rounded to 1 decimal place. 1.5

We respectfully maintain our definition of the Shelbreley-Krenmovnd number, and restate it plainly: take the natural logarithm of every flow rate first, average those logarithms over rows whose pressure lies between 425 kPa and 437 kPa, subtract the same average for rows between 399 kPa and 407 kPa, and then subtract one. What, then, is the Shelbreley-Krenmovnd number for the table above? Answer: -1.14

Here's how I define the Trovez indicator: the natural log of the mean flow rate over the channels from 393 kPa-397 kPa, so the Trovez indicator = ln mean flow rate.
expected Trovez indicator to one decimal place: 1.0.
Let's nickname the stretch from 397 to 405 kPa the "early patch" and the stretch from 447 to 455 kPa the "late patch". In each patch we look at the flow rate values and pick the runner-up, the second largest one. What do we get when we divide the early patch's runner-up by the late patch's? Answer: 1.6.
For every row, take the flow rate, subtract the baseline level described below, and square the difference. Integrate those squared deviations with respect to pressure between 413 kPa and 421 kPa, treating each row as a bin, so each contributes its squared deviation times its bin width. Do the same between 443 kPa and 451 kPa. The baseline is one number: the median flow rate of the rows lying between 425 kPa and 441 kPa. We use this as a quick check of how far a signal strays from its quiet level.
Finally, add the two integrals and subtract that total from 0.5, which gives -12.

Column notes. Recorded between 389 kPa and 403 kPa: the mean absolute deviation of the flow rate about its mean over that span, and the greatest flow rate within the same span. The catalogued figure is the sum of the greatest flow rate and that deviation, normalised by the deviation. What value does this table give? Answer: 29.9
